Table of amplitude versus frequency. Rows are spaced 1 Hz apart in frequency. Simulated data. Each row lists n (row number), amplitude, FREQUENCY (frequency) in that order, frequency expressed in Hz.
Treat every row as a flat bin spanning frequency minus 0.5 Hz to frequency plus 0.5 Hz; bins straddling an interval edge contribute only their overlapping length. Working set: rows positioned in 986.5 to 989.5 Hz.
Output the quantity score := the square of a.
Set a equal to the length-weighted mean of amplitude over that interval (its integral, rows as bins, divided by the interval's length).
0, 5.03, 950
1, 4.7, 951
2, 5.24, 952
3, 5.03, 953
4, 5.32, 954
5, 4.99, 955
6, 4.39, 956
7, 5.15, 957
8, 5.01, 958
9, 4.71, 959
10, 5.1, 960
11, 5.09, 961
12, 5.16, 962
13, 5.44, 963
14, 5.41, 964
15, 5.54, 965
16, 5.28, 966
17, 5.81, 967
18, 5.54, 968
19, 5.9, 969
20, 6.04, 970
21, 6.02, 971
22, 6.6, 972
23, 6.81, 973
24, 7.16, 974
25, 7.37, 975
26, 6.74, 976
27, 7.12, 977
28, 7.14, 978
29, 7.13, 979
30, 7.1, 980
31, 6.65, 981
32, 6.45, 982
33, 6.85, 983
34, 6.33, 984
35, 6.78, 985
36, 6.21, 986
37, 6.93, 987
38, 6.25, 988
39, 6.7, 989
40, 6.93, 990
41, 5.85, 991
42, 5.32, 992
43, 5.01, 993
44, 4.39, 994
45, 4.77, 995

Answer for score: 44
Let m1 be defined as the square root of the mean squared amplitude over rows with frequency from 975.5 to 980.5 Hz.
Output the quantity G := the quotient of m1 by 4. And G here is 1.76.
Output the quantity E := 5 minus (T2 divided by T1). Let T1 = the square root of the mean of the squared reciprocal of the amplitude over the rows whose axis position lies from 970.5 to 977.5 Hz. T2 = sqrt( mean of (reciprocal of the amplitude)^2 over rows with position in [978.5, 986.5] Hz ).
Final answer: 4.0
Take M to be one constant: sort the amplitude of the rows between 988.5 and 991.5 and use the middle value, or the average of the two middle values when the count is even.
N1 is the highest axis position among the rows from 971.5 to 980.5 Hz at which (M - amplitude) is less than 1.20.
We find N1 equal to 980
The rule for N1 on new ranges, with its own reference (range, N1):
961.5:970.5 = 970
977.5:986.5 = 986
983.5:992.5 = 991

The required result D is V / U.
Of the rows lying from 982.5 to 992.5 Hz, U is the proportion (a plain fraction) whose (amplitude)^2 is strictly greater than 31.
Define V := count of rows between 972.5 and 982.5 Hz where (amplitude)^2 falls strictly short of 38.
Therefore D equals 0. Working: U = 0.90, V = 0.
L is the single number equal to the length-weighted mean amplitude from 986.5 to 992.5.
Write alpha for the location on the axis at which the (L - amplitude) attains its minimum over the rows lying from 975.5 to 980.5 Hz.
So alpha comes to 978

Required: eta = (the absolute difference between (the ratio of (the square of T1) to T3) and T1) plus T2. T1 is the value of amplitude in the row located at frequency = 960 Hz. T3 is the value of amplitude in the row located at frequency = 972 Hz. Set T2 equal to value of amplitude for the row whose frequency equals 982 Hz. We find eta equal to 7.6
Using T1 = 5.1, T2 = 6.45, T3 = 6.6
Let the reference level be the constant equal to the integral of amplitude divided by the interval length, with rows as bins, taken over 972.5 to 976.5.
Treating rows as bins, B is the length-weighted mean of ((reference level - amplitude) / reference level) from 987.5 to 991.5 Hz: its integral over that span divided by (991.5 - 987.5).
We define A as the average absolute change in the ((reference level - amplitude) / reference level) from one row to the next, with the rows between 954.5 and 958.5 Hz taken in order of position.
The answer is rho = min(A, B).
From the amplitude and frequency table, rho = 0.07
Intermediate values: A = 0.071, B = 0.08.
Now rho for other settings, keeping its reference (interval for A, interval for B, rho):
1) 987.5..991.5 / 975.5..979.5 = 0.00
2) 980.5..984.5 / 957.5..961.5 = 0.05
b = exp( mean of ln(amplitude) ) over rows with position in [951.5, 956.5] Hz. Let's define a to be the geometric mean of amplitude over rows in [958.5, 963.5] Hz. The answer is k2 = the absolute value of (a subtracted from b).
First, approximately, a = 5.1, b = 5.0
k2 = 0.1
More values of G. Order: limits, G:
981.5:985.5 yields 1.65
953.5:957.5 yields 1.24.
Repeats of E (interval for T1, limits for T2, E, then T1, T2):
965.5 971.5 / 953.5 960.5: 3.8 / 0.174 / 0.20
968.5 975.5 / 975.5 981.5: 4.1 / 0.154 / 0.14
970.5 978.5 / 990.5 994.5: 3.6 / 0.146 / 0.20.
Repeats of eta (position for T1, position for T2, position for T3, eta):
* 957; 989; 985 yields 7.9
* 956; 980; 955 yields 7.6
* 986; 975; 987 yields 8.0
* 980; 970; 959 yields 9.6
